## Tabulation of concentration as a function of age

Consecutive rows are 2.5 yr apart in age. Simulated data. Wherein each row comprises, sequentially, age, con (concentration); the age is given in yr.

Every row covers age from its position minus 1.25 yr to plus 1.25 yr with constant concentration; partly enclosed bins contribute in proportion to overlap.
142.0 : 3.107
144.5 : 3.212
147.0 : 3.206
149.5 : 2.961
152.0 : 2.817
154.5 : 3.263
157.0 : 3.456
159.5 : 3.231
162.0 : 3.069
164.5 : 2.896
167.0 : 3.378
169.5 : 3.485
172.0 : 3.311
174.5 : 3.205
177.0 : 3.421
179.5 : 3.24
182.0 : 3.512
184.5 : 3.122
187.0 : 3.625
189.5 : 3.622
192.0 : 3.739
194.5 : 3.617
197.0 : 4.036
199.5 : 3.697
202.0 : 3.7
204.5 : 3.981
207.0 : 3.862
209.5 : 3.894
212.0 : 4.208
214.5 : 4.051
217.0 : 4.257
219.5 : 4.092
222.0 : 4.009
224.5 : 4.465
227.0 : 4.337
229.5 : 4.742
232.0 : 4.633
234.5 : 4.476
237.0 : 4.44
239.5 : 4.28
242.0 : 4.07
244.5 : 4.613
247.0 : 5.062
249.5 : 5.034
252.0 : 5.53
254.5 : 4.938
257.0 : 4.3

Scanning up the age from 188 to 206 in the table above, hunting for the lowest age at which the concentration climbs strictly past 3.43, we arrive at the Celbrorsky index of 189.5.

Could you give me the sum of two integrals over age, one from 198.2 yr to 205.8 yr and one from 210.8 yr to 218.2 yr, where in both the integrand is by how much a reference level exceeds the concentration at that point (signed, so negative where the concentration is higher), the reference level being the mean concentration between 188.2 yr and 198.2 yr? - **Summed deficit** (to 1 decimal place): -3.4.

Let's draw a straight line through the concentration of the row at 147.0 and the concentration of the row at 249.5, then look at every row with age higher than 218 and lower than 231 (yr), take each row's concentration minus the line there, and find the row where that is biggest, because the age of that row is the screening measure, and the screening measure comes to 229.5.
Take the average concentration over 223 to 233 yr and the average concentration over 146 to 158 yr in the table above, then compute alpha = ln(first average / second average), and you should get 0.37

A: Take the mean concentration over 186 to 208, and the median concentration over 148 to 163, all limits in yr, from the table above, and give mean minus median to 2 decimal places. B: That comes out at 0.61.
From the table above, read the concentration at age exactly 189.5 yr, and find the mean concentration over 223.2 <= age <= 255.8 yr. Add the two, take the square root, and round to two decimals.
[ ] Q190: 2.88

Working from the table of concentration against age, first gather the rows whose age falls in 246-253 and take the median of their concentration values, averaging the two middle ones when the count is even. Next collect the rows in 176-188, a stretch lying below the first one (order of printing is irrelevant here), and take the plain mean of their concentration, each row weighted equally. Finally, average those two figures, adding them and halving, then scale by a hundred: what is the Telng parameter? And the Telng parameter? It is 422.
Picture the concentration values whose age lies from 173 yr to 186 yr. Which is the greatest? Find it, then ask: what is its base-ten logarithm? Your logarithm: 0.546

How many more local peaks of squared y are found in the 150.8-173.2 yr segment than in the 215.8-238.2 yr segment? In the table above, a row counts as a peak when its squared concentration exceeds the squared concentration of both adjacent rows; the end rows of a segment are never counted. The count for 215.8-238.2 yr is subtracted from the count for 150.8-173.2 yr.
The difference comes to 0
